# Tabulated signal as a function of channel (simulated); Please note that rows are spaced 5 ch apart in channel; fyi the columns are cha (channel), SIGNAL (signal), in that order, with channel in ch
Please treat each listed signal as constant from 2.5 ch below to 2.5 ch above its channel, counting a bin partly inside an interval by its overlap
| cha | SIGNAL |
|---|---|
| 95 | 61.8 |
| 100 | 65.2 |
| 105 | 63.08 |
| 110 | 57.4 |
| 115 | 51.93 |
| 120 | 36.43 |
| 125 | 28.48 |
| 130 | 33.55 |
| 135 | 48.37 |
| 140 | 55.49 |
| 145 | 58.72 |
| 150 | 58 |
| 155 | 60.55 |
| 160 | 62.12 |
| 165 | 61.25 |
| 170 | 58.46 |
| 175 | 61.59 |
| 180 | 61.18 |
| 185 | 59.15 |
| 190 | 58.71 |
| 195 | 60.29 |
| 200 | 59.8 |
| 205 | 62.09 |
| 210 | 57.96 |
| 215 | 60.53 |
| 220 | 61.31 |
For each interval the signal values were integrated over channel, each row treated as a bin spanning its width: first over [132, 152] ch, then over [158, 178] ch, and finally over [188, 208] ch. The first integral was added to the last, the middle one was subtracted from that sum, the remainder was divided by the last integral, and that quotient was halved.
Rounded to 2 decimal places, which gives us 0.45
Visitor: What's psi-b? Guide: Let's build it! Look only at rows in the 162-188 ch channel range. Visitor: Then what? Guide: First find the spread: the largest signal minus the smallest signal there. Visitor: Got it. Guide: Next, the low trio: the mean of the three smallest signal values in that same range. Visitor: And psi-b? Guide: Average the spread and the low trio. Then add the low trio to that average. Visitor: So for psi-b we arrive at 91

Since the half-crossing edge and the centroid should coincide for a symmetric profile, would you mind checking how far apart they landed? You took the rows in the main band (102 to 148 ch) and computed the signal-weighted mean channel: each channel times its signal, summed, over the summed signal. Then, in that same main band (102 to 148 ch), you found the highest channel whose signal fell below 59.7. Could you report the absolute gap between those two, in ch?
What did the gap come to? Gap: 20.4 ch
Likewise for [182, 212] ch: 12.5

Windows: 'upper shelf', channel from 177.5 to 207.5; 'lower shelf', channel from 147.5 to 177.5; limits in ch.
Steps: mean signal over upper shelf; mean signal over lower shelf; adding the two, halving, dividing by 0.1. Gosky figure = 603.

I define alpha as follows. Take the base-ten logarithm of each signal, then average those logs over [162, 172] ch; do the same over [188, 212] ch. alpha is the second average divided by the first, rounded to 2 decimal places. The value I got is 1.00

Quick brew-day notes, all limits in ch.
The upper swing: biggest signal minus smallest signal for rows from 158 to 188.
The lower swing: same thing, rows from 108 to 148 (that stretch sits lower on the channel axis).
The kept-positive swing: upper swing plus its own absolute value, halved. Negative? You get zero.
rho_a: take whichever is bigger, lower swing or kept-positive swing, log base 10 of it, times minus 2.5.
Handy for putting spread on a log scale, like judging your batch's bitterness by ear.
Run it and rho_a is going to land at -3.7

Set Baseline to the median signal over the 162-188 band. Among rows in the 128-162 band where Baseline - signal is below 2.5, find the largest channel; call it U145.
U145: 160 ch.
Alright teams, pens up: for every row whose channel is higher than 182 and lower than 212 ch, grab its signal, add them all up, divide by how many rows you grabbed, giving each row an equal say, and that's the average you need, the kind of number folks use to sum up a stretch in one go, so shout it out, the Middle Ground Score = 59.7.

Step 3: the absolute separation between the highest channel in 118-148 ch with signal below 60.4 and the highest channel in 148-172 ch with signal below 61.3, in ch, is 25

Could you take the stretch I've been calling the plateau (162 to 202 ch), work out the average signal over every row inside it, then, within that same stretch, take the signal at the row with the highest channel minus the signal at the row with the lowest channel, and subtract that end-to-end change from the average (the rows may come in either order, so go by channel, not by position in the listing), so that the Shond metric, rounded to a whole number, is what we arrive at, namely 62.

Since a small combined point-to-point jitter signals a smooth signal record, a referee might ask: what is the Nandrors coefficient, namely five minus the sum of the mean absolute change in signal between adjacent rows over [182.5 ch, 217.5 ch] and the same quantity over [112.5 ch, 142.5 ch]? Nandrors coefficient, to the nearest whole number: -7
